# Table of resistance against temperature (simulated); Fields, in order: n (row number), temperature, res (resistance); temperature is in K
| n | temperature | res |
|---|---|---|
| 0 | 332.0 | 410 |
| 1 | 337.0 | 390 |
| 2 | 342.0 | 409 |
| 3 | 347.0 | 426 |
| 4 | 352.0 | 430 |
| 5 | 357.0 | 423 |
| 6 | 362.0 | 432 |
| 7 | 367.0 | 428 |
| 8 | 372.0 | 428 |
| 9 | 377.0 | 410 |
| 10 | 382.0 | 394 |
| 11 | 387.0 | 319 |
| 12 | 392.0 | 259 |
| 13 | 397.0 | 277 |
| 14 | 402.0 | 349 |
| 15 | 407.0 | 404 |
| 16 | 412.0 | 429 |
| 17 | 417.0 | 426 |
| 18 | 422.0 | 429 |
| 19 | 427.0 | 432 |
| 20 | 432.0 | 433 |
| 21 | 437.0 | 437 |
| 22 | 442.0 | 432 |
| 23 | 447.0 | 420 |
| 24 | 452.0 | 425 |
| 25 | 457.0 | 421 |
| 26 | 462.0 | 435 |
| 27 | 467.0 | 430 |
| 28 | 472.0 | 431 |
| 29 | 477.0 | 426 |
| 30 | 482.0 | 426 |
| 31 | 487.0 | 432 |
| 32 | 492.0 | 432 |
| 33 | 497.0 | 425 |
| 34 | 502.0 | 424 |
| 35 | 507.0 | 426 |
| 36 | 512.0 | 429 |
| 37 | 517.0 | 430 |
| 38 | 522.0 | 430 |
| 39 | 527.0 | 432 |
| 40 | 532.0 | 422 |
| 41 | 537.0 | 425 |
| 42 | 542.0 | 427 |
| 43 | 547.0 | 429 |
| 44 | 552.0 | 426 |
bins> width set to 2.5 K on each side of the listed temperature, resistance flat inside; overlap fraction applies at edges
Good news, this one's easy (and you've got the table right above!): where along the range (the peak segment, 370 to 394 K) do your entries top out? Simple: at 372.0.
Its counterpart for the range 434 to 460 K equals 437.0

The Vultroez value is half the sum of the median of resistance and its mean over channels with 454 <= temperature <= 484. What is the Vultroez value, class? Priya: 428.1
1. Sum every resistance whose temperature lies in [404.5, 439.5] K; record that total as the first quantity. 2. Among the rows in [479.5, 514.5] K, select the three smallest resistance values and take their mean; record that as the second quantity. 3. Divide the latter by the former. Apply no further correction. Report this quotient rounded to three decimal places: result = 0.142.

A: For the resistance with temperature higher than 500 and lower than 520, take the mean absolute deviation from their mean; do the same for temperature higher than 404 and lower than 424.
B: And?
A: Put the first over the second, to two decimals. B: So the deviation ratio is 0.25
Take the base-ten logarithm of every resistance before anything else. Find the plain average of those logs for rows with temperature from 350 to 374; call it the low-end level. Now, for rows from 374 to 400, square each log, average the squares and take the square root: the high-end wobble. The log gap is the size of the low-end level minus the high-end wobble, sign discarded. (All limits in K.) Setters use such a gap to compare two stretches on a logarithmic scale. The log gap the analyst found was 0.117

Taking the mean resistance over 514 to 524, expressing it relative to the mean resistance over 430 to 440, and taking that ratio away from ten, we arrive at 9.01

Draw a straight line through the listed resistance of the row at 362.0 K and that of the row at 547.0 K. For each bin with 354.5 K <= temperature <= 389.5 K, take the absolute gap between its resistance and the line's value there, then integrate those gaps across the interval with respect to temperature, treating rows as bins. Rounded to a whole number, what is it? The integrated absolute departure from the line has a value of 944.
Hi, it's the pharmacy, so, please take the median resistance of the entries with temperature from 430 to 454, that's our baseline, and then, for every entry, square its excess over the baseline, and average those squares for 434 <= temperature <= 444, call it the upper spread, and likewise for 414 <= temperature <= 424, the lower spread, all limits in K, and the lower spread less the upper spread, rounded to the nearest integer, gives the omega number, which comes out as 10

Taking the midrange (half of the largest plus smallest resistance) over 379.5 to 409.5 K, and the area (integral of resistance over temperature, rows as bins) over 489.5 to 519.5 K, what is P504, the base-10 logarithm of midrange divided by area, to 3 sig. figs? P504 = -1.59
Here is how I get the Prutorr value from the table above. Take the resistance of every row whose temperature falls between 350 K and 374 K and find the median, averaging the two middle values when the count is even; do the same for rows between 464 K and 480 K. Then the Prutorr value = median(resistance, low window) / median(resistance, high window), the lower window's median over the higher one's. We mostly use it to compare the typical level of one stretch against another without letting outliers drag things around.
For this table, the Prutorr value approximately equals 1.00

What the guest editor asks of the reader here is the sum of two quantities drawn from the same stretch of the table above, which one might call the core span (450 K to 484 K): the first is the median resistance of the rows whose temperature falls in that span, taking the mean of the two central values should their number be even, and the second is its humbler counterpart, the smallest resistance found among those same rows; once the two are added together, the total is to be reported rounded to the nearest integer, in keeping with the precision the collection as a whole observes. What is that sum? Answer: 847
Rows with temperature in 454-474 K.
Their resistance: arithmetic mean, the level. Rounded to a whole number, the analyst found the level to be 429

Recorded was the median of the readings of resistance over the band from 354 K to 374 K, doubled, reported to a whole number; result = 856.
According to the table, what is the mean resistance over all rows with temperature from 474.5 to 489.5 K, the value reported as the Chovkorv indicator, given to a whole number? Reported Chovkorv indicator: 428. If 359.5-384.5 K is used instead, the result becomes 418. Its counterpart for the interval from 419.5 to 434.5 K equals 431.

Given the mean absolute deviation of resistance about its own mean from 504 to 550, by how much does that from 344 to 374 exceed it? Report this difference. 0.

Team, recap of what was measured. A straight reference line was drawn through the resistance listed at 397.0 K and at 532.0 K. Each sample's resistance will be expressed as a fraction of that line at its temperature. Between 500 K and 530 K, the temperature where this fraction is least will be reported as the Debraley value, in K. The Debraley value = 527.0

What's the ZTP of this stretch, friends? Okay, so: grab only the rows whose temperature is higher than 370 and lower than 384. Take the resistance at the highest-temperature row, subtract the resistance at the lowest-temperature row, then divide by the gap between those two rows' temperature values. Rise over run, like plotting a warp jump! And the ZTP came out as -3.4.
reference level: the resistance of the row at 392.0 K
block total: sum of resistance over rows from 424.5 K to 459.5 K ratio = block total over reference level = 12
